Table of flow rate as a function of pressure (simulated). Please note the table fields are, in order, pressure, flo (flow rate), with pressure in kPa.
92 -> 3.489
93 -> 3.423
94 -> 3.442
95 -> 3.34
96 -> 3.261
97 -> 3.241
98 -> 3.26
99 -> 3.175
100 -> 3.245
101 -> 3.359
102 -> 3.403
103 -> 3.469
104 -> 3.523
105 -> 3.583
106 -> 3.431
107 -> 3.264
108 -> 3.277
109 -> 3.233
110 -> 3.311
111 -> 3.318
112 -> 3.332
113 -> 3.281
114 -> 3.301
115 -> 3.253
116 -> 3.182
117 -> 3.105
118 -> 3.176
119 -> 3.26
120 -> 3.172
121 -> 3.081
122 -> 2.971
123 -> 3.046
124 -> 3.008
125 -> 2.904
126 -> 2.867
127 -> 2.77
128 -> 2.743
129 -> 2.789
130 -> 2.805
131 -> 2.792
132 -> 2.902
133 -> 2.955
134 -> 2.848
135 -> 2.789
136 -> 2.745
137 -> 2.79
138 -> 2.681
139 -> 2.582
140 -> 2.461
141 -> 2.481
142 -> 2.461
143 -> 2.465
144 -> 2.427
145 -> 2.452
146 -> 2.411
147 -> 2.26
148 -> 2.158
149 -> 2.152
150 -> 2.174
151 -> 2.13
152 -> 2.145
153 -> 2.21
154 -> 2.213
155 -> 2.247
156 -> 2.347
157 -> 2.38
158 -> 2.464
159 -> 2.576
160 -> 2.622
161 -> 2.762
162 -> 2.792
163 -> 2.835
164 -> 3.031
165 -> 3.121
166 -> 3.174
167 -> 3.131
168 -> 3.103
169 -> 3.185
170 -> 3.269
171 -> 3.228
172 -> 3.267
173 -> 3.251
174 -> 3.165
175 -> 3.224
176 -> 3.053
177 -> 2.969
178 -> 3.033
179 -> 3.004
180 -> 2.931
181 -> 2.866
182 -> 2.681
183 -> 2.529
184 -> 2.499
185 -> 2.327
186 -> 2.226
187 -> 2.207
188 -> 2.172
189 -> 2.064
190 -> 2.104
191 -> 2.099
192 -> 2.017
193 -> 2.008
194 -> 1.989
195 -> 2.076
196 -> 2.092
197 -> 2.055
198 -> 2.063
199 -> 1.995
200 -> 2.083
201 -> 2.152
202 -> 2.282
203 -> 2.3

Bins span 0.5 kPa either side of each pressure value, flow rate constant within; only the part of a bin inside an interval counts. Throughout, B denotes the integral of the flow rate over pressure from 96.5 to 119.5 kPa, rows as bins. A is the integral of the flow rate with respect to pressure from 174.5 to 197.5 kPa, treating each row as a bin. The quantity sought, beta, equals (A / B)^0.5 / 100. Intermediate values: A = 56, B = 76.0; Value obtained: 0.0086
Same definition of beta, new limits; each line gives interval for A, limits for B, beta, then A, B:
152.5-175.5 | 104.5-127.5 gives 0.0095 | 66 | 73.1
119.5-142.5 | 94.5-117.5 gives 0.0092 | 65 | 76.1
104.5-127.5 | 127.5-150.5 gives 0.0111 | 73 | 59.3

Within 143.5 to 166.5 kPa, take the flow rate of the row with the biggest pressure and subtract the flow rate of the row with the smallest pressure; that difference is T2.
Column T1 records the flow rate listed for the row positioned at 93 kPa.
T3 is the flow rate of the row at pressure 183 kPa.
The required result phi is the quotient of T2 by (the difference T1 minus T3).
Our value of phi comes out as 0.8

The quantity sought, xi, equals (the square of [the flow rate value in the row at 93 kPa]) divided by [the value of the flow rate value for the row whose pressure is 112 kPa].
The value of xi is 3.5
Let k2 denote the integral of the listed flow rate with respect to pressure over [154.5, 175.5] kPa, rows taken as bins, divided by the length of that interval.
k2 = 2.91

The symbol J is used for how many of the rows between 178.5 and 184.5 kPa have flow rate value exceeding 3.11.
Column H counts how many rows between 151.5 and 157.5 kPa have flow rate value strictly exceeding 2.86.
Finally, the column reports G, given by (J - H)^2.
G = 0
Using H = 0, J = 0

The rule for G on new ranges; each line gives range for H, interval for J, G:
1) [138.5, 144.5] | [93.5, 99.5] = 36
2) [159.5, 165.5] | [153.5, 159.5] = 4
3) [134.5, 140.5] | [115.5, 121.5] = 16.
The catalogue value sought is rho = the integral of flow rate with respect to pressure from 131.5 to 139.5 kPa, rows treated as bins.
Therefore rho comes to 22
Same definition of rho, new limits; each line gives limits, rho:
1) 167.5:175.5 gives 26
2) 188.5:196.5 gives 16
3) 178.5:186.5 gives 21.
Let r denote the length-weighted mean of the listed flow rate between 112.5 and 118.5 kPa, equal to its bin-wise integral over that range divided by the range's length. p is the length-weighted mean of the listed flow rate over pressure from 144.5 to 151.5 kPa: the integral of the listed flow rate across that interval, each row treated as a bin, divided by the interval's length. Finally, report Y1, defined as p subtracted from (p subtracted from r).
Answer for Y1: -1.3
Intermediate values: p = 2.2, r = 3.22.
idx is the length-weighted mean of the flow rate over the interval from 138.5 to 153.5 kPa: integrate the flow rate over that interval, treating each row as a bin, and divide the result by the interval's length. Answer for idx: 2.3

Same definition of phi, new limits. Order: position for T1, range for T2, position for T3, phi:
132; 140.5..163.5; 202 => 0.6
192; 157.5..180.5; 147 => -1.9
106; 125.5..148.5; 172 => -4.3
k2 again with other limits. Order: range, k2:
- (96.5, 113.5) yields 3.34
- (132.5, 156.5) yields 2.44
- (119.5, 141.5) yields 2.83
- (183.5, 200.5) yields 2.12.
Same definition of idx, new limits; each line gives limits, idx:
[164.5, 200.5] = 2.6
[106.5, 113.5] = 3.3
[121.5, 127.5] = 2.9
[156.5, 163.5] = 2.6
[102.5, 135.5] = 3.1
